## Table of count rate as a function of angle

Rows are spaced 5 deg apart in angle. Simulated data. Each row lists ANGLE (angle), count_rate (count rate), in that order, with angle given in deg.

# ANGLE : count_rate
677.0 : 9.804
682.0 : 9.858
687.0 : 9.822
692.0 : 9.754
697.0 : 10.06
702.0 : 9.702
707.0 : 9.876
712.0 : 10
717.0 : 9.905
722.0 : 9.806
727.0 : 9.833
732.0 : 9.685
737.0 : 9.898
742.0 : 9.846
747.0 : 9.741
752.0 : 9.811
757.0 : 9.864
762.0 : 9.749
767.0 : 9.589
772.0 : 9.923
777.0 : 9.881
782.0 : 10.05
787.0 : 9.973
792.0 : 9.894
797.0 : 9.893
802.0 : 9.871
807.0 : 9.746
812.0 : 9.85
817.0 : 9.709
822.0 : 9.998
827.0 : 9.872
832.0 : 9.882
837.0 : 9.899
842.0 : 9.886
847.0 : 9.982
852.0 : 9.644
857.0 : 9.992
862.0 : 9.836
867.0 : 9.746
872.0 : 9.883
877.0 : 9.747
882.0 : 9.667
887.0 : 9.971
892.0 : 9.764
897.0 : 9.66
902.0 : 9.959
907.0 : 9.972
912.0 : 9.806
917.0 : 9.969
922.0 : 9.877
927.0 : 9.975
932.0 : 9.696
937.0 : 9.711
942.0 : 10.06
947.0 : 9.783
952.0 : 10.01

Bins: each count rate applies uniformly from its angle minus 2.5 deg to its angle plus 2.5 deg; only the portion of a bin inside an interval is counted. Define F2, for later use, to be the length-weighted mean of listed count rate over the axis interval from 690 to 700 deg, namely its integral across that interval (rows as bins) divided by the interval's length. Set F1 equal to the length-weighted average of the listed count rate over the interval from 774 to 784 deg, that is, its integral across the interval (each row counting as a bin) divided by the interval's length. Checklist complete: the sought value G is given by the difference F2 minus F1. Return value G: -0.05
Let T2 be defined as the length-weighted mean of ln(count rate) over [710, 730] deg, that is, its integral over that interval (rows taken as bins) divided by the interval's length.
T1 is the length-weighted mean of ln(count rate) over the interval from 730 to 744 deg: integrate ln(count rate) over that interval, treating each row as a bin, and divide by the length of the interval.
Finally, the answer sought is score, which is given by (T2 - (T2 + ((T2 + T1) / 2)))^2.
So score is 5.23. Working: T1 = 2.28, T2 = 2.29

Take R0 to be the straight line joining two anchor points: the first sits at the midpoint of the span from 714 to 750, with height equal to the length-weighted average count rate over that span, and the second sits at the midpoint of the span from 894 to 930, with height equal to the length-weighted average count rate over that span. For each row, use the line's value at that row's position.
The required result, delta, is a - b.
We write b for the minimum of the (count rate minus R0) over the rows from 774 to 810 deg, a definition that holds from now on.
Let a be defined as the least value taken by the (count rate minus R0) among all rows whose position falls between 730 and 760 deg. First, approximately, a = -0.13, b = -0.10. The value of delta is -0.03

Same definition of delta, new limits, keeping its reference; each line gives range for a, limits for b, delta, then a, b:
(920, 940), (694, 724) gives -0.09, -0.20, -0.11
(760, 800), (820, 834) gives -0.26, -0.24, 0.02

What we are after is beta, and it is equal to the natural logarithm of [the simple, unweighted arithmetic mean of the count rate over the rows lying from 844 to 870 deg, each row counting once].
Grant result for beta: 2.29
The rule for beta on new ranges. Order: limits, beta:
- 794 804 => 2.29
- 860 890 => 2.28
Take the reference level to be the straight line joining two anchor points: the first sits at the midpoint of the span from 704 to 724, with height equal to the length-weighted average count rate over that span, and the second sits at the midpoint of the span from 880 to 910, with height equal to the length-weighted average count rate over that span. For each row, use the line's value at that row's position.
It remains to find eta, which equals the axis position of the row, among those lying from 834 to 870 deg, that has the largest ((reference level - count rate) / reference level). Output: 852.0 deg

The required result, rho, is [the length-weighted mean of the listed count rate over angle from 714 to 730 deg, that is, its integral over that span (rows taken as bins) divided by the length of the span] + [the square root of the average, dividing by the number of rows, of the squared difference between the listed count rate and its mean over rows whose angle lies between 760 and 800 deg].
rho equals 9.98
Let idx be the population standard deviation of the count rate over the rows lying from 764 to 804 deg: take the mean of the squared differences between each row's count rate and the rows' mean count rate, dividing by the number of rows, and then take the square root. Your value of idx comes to 0.125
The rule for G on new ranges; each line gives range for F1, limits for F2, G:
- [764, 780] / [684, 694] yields -0.01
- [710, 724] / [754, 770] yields -0.16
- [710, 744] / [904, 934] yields 0.04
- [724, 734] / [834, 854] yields 0.09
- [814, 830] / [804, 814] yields -0.06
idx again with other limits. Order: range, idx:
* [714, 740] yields 0.080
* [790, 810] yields 0.061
